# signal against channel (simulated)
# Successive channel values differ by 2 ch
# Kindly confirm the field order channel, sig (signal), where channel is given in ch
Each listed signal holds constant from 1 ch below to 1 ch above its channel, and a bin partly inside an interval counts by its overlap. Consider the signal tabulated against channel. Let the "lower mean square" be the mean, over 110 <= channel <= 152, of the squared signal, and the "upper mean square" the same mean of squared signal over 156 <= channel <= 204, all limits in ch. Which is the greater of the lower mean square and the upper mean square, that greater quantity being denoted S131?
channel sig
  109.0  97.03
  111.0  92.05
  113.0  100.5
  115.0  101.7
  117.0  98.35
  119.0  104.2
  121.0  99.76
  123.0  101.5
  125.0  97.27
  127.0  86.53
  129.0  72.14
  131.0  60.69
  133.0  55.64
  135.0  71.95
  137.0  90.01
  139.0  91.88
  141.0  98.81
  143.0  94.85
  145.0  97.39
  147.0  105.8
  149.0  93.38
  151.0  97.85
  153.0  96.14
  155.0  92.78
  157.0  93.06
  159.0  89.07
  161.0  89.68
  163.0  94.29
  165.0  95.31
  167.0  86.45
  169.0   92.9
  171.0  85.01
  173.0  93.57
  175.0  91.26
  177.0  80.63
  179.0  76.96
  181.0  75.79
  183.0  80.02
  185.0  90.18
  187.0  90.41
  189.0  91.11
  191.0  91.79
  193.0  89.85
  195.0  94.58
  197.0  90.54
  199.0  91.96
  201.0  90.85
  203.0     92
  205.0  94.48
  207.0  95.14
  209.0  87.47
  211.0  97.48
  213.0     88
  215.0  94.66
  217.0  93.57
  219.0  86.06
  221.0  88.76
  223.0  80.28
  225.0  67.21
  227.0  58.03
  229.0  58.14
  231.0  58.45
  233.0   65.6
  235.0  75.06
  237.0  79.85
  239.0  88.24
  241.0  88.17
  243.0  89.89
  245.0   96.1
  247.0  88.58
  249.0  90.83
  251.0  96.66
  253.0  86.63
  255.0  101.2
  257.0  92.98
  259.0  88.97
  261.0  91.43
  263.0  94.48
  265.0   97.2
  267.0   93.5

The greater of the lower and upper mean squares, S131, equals 8480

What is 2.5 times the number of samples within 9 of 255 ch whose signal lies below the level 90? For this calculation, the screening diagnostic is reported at 7.5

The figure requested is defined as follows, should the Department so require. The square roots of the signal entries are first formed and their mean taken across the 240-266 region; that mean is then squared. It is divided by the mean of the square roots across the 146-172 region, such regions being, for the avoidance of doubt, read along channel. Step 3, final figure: 9.6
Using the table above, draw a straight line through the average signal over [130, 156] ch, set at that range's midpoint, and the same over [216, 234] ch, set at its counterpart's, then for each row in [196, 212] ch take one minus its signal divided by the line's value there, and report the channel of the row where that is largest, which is 209.0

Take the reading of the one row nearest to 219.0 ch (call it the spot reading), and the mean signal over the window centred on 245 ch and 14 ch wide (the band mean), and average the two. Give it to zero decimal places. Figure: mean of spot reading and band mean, 89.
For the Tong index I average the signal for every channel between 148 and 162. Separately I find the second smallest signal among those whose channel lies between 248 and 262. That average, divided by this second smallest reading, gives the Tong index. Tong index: 1.05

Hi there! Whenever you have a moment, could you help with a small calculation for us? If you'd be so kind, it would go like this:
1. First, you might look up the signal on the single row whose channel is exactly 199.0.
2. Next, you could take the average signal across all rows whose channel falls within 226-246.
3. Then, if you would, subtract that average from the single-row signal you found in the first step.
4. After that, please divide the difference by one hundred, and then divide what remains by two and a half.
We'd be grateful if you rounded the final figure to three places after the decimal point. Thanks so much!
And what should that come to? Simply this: 0.065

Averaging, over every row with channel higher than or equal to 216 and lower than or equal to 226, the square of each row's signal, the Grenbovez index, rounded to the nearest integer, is 7000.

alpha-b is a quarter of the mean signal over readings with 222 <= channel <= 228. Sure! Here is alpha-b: 17.1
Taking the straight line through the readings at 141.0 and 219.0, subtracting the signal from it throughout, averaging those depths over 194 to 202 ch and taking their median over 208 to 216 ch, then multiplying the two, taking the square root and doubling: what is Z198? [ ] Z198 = 6.7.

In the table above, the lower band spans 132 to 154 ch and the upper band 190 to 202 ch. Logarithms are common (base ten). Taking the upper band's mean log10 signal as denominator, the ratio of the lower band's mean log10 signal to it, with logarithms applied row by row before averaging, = 0.99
